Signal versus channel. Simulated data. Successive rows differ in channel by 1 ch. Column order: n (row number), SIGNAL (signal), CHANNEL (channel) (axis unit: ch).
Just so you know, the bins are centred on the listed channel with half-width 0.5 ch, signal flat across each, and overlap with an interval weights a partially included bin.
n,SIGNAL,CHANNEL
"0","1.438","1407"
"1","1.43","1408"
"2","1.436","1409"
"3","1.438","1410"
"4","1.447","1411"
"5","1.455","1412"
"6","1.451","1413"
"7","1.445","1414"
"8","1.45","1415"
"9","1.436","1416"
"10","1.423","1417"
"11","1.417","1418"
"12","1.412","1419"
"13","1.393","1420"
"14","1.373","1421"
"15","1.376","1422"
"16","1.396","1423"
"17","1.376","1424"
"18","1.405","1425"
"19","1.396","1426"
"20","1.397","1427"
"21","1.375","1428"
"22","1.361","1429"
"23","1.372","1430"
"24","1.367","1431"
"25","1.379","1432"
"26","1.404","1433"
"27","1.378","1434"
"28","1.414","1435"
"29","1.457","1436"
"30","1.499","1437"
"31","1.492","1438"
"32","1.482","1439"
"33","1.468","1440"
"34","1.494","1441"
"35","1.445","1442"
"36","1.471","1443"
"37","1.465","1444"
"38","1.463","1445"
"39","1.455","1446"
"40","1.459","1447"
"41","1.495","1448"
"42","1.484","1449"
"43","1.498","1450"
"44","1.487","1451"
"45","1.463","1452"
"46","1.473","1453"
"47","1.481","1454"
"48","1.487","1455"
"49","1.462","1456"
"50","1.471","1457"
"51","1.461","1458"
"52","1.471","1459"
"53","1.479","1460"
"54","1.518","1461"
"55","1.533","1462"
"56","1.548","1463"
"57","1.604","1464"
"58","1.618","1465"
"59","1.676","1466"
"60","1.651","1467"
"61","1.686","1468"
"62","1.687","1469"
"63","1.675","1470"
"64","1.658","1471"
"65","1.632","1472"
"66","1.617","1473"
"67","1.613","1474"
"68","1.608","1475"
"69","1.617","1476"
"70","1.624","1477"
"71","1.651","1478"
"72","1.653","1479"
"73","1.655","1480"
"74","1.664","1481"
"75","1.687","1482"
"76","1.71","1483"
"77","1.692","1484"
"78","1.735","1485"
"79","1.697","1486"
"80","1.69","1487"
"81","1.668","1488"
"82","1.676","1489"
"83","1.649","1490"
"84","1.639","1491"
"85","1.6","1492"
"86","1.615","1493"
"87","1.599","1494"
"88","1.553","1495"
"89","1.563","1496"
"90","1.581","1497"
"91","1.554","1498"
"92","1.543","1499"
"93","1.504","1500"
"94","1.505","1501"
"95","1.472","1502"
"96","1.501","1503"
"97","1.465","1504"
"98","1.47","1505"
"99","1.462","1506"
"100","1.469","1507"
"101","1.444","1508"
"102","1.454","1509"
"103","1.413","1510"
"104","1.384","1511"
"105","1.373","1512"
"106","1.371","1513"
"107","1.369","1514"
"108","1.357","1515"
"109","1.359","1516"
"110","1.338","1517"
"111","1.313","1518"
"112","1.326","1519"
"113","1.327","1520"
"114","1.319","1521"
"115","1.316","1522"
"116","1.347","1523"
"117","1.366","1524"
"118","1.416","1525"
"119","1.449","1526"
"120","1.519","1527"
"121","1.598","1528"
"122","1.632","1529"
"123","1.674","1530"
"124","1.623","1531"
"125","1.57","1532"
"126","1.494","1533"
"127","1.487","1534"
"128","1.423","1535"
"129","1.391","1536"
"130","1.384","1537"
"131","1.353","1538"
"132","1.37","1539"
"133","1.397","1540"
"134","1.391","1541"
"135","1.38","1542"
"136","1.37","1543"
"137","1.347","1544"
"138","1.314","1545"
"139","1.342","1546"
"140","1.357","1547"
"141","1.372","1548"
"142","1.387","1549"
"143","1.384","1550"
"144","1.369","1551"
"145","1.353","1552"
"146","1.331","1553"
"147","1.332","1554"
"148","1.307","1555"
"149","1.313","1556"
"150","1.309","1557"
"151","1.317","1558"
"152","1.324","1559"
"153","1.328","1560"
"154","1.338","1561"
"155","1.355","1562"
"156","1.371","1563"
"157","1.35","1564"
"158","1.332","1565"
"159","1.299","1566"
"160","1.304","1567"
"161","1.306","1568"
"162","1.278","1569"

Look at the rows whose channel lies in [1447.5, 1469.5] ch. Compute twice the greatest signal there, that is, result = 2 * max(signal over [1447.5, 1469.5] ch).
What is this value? 3.37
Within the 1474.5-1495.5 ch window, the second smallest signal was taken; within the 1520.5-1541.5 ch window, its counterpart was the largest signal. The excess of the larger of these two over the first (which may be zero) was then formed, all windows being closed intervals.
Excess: 0.075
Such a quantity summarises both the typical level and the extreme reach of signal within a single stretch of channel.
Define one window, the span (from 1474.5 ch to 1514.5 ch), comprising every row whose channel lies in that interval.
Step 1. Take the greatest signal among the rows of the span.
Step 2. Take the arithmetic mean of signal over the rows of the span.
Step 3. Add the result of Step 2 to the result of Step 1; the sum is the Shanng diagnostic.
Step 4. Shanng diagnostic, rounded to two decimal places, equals 3.30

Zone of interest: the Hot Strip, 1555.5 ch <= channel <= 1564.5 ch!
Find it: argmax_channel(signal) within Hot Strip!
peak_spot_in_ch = 1563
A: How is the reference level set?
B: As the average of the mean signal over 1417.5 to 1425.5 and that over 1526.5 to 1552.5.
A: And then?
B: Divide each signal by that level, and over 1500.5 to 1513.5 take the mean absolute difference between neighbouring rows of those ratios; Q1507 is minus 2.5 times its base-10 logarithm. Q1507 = 4.64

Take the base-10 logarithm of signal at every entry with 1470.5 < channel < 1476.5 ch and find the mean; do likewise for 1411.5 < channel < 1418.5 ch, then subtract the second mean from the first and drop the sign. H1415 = 0.052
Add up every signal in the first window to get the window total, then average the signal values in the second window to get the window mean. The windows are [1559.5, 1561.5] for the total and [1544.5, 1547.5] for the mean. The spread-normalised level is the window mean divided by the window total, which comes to 0.50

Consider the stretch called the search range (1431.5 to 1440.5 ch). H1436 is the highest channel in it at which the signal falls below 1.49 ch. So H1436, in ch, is 1440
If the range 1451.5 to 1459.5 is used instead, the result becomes 1459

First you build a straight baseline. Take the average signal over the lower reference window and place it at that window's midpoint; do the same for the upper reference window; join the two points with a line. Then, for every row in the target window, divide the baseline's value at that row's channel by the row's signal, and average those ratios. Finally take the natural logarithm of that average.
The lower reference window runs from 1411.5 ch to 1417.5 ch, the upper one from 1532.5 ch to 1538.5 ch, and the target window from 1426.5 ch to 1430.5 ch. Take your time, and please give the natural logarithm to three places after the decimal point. 0.046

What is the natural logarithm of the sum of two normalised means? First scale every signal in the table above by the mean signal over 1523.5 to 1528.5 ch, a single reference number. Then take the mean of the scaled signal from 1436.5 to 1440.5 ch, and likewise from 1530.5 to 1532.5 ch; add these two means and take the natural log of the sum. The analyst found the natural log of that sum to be 0.741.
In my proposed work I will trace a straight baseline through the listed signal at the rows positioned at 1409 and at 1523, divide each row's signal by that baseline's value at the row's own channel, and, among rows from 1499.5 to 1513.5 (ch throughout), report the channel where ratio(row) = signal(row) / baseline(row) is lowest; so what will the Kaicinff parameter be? 1513 ch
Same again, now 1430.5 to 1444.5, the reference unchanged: 1431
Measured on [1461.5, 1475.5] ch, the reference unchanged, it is 1462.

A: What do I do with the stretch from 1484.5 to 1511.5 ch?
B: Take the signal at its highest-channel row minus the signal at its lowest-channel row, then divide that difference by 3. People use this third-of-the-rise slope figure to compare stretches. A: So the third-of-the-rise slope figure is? -0.12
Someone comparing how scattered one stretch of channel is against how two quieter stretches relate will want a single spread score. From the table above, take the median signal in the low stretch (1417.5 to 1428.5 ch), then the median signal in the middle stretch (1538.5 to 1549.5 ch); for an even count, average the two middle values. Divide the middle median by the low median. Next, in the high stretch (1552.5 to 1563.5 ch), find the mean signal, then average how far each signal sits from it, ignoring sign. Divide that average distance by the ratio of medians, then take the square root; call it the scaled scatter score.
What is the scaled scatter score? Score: 0.121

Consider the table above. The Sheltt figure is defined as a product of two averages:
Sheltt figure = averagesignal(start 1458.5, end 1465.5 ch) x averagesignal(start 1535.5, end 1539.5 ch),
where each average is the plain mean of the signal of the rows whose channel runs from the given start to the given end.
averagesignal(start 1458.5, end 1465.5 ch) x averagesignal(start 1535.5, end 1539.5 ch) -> 2.11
